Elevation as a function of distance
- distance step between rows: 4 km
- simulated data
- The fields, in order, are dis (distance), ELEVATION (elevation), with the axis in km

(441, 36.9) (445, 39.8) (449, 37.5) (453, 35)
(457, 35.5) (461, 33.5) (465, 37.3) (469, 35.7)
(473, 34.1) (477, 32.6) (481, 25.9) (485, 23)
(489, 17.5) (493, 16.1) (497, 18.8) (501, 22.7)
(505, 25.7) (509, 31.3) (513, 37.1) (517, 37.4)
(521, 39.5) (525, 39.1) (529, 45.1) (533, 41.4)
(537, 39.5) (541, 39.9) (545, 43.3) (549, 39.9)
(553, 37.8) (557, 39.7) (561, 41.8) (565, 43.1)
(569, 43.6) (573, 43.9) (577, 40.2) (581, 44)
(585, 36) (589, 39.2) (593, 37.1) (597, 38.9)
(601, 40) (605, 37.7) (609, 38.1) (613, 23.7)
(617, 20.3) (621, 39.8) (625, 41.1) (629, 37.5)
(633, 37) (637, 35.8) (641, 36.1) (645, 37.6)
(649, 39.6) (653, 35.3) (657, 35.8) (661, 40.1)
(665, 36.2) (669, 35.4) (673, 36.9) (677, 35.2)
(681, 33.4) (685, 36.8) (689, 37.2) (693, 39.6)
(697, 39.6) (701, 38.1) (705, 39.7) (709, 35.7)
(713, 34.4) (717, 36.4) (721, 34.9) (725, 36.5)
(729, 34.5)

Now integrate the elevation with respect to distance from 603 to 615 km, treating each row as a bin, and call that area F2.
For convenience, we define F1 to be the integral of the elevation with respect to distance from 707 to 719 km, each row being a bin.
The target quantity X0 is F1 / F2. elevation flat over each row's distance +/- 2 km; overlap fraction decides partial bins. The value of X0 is 1.07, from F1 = 426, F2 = 398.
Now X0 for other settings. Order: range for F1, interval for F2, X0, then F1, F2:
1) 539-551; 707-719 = 1.16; 492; 426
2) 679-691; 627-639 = 0.97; 430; 441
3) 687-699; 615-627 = 1.15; 466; 405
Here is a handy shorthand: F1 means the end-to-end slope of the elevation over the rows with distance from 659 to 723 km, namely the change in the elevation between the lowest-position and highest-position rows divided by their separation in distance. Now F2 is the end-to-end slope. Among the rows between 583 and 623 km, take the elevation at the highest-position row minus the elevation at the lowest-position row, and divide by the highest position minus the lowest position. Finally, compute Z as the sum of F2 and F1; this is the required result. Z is 0.0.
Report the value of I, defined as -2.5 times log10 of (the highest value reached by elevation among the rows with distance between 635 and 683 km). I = -4.01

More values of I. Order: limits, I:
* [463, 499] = -3.93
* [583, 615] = -4.01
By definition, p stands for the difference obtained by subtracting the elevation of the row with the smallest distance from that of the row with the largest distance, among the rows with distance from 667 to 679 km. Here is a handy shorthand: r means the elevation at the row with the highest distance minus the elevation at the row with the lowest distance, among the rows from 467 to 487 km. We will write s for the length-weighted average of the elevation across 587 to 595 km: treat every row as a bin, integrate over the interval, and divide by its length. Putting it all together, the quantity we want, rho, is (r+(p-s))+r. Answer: -64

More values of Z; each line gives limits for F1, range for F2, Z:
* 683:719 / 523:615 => -0.2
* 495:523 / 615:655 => 1.3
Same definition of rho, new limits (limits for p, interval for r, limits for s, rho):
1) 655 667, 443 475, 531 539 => -51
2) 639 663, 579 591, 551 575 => -47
